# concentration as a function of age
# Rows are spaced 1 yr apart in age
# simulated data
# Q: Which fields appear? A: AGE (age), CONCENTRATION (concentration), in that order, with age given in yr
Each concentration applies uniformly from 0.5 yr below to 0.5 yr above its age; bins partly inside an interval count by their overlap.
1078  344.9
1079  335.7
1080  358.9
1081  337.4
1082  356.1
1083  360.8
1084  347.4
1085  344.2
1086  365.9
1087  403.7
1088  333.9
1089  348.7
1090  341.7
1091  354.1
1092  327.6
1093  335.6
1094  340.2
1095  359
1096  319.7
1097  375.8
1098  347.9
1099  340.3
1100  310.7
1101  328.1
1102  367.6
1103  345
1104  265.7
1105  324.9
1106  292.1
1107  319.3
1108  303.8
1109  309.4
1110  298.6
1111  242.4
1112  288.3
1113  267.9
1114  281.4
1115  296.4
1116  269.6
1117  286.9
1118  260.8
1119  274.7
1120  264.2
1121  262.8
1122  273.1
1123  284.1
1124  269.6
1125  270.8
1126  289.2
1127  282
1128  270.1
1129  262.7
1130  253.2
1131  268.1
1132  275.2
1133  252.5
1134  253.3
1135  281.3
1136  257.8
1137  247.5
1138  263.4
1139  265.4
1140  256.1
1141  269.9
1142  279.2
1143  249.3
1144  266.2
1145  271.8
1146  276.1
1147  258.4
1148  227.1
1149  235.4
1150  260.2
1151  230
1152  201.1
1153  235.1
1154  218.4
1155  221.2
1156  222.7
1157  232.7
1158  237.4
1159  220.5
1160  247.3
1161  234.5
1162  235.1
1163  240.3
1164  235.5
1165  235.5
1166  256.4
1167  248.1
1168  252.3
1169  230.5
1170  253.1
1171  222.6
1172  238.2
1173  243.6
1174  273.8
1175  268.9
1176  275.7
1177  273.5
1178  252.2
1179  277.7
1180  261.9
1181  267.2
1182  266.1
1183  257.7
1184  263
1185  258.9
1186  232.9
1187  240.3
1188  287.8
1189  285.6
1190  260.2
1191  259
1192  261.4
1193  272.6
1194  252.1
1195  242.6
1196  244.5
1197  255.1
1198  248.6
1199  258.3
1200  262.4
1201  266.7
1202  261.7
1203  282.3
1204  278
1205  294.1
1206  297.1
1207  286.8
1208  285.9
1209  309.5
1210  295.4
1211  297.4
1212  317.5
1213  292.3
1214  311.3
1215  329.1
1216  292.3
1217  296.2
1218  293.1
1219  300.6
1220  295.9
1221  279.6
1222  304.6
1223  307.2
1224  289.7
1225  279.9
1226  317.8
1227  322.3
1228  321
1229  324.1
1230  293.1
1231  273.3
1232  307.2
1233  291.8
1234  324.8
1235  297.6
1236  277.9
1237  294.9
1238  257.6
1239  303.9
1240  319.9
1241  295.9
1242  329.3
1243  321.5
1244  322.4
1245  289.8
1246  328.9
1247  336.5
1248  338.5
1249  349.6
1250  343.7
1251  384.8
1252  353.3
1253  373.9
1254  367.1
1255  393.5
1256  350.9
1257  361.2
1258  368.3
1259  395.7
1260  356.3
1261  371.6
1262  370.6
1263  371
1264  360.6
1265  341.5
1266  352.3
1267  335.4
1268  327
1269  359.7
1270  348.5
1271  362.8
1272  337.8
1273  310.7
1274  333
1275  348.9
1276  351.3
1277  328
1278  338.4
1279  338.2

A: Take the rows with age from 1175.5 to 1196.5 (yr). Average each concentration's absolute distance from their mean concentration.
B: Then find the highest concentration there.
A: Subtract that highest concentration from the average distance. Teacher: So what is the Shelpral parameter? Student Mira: -277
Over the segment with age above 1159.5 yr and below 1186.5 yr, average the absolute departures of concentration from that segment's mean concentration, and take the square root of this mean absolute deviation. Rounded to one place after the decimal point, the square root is 3.6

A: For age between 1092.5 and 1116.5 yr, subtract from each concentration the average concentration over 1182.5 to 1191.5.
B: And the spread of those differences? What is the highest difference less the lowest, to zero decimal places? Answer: 133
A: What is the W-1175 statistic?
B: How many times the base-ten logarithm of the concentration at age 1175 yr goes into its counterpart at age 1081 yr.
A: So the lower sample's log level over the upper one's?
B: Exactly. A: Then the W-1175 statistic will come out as 1.04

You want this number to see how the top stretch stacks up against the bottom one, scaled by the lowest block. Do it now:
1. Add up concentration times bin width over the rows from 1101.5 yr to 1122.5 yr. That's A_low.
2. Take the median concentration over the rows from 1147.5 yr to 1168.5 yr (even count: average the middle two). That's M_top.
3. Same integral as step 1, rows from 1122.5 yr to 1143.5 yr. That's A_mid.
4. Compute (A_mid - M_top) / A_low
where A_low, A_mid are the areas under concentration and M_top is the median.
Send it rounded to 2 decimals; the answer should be 0.88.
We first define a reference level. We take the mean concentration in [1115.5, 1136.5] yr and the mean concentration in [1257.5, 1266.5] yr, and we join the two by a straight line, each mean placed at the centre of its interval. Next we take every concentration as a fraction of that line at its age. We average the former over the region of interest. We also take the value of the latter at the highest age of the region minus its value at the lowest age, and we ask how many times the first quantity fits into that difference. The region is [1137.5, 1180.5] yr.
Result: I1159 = -0.11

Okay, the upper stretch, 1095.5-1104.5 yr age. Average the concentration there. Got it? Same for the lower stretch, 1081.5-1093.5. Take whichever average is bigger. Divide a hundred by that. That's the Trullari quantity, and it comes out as 0.284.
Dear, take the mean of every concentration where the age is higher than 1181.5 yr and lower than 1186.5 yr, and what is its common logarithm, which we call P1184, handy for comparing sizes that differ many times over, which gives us 2.41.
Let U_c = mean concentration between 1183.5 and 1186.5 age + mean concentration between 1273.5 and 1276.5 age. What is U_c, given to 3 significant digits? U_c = 596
